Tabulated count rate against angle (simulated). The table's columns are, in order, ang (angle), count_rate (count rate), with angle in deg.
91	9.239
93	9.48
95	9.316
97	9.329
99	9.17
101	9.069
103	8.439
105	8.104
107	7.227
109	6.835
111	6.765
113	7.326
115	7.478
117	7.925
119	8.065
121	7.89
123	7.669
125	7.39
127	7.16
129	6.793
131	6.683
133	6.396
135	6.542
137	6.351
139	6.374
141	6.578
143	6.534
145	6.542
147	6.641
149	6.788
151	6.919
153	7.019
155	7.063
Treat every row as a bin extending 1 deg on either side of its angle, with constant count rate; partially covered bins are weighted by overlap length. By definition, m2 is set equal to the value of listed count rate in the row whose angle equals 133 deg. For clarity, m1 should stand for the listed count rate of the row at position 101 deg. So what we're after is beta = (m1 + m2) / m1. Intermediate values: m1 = 9.069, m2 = 6.396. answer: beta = 1.71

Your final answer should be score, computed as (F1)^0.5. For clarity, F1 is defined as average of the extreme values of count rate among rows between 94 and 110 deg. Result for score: 2.84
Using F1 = 8.1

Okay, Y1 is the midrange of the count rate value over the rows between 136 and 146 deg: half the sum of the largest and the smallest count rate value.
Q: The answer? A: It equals 6.46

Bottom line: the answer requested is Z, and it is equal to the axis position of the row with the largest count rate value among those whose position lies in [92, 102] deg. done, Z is 93 deg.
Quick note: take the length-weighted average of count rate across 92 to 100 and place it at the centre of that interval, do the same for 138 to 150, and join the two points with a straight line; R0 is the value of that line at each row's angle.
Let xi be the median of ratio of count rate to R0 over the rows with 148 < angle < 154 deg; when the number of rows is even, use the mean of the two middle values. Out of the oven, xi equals 1.12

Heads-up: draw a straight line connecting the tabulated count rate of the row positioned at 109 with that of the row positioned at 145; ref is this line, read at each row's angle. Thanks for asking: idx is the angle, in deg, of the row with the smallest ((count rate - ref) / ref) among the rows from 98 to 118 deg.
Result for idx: 111 deg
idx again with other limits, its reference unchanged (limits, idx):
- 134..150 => 137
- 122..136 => 133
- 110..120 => 111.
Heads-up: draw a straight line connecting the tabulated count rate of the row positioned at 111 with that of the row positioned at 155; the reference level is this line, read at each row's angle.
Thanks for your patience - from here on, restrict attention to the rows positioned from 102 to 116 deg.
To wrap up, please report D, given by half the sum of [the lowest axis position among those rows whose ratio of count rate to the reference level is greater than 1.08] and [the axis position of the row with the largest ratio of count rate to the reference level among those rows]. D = 103 deg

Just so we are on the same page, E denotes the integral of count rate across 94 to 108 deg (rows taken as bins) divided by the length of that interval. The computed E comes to 8.7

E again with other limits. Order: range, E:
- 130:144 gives 6.5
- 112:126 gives 7.7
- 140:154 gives 6.7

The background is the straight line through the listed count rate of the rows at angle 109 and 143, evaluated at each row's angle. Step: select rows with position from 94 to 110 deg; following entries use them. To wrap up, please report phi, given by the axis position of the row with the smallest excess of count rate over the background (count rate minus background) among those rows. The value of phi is 109 deg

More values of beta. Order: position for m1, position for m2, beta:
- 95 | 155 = 1.76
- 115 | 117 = 2.06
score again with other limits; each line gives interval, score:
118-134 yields 2.69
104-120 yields 2.73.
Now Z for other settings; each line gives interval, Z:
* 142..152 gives 151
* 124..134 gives 125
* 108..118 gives 117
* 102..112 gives 103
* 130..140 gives 131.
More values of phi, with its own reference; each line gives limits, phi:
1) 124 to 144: 137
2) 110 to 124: 111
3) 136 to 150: 137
